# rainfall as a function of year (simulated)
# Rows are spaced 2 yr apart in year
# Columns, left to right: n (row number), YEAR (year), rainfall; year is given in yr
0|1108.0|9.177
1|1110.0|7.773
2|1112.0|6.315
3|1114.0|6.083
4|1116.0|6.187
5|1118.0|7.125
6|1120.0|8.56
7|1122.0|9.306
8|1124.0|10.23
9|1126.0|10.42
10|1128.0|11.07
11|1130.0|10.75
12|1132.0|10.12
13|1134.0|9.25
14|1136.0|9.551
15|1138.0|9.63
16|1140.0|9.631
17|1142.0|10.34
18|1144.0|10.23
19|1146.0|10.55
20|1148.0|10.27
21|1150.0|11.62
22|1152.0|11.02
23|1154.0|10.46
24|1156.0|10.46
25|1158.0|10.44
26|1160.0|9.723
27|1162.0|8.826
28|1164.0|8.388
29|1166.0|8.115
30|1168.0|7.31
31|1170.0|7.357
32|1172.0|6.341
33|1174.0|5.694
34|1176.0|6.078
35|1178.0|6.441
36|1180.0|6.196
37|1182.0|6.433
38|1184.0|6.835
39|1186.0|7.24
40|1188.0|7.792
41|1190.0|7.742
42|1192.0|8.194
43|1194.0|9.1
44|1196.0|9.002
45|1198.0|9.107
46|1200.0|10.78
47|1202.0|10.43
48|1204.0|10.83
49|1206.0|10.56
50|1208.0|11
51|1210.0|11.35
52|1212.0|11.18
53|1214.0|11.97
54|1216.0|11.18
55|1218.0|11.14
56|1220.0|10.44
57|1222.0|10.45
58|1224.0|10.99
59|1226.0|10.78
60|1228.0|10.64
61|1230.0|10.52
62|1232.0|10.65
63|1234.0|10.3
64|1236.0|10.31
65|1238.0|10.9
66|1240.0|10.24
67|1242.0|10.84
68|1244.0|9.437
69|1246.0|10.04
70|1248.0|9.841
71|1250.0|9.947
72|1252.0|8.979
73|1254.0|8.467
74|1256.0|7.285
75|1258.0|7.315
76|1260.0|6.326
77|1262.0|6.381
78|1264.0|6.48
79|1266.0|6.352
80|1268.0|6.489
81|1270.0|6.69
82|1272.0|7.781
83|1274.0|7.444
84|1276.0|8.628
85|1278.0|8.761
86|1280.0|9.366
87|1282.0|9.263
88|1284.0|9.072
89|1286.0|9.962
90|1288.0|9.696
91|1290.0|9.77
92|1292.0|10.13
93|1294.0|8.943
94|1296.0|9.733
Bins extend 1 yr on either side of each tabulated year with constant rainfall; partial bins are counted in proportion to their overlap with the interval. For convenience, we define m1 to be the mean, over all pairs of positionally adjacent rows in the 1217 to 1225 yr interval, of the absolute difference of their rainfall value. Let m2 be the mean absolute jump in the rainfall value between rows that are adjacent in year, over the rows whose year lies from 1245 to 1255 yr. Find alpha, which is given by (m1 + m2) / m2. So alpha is 1.9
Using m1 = 0.42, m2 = 0.45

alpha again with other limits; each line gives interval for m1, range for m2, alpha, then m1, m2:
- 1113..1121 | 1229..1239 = 4.1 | 0.83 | 0.27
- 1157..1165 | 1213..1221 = 2.3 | 0.68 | 0.51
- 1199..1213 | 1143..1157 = 1.6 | 0.33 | 0.52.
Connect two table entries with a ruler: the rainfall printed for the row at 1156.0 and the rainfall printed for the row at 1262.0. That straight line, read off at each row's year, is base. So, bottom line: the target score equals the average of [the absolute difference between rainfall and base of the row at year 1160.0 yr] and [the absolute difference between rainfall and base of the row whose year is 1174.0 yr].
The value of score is 2.3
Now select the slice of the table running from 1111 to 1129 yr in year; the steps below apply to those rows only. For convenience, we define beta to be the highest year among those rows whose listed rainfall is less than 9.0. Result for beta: 1120.0 yr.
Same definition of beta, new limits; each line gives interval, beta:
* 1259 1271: 1270.0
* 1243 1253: 1252.0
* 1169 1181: 1180.0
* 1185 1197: 1192.0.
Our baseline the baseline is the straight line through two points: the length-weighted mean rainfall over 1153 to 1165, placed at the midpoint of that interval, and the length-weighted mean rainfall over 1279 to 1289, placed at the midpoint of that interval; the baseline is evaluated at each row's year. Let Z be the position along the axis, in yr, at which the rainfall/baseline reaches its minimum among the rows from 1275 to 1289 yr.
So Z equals 1276.0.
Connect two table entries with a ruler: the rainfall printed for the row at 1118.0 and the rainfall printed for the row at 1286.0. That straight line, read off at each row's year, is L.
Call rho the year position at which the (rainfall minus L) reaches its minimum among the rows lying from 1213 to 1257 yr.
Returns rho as 1256.0 yr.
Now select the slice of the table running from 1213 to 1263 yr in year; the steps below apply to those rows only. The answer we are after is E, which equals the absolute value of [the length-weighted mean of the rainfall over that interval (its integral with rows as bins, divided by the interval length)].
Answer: 9.8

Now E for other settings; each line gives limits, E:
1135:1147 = 10.0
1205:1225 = 11.0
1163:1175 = 7.2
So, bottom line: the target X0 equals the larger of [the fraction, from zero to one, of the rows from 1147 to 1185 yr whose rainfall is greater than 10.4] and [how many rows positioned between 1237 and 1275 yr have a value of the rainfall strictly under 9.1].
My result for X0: 12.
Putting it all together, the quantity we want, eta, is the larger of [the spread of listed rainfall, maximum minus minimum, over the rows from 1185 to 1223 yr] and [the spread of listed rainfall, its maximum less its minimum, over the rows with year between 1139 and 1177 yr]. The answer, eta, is 5.9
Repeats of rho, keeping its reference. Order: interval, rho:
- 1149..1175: 1174.0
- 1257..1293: 1266.0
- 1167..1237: 1174.0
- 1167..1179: 1174.0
